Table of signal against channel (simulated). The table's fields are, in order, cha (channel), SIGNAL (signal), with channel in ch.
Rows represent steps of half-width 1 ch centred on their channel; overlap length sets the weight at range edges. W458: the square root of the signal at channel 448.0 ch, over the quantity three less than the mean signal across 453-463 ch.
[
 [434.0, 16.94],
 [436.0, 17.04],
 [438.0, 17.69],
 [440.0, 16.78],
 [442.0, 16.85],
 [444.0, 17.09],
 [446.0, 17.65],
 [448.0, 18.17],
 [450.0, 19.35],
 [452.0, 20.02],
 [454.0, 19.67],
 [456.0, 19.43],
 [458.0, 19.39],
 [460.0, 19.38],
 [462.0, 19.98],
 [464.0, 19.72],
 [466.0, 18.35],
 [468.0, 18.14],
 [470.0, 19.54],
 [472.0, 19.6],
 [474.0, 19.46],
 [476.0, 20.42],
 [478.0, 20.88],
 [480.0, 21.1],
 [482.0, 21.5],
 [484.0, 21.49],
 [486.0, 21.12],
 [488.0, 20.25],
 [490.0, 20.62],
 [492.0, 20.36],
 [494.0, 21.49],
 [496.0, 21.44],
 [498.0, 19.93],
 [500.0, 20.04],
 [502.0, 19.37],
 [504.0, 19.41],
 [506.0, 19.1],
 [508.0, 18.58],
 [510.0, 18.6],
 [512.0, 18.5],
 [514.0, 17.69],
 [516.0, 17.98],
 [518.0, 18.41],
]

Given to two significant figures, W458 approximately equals 0.26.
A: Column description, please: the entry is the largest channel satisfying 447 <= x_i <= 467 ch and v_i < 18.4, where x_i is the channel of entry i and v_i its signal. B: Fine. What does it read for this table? 466.0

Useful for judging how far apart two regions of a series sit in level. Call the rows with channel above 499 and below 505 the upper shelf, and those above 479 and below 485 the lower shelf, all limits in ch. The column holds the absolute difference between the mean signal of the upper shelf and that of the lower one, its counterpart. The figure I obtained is 1.8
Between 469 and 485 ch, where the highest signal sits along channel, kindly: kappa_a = 482.0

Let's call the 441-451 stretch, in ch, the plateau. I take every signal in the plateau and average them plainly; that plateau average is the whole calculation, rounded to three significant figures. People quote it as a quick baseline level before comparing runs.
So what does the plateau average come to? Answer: 17.8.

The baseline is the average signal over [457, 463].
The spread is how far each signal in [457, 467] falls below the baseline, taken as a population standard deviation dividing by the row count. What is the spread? 0.55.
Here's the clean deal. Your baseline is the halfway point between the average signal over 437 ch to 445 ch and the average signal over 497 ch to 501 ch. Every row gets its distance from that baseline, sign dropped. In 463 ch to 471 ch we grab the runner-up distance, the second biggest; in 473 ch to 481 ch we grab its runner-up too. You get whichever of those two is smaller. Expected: 1.00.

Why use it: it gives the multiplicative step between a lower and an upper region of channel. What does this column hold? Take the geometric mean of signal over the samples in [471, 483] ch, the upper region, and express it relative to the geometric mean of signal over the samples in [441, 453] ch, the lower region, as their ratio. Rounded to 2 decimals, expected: 1.13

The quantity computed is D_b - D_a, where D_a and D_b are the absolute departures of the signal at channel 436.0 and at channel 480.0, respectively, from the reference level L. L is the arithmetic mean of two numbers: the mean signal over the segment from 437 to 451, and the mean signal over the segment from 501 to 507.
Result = 1.2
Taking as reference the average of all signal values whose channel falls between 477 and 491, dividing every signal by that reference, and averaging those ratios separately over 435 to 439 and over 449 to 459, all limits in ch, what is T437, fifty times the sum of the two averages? 88.0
